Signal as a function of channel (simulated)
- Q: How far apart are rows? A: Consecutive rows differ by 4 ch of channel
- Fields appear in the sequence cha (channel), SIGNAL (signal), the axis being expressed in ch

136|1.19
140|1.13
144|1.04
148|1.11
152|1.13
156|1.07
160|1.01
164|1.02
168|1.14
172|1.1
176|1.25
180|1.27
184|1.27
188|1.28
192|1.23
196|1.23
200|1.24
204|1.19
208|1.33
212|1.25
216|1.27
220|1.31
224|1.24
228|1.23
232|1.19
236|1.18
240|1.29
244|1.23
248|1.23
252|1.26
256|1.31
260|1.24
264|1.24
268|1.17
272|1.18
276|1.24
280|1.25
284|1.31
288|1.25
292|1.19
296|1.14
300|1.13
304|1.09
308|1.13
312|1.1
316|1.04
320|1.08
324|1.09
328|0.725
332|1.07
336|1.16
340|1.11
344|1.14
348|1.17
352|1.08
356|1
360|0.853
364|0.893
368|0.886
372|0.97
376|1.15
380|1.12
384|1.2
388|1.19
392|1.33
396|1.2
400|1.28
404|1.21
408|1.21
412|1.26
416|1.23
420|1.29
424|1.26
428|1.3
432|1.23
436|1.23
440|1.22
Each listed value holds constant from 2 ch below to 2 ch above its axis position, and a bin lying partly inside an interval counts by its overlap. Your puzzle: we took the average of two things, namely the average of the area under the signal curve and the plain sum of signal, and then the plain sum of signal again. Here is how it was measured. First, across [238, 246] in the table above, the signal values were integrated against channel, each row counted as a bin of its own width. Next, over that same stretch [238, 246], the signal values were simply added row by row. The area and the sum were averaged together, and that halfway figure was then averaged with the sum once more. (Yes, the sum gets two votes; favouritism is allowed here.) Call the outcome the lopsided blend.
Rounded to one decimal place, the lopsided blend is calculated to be 4.4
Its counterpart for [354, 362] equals 3.2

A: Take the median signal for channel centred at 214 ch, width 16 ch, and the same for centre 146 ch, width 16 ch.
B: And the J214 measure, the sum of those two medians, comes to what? 2.41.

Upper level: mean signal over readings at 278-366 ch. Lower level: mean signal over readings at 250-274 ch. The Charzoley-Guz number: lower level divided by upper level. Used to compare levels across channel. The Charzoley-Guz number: 1.13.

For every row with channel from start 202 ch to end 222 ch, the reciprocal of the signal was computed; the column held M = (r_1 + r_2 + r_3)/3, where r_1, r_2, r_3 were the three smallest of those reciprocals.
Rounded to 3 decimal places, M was 0.768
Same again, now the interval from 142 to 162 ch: 0.907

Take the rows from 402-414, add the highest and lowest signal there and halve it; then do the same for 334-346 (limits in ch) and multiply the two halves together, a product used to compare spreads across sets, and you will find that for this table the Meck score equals 1.40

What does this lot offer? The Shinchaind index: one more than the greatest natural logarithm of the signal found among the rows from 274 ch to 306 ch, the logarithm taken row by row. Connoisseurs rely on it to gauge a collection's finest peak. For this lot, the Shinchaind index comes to 1.27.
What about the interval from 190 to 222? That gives 1.29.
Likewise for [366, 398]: 1.29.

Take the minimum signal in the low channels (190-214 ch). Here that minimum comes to 1.19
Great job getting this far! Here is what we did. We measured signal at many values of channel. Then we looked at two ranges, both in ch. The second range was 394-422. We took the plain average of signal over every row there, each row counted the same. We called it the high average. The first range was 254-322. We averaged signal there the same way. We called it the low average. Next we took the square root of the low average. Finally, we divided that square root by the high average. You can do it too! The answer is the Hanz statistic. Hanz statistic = 0.88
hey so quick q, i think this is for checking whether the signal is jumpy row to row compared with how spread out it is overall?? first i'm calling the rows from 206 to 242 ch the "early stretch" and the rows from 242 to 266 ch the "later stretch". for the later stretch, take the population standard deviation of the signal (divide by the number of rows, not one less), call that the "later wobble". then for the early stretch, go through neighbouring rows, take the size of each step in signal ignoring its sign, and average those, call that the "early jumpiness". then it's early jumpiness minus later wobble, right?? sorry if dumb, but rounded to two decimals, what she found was 0.02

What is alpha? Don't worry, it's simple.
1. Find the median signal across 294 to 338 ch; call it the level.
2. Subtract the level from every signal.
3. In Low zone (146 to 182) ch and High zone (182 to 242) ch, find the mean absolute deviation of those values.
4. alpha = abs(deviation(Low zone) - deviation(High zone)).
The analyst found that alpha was 0.032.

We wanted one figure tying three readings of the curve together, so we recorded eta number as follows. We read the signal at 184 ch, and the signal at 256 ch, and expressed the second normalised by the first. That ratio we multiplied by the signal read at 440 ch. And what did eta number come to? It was 1.26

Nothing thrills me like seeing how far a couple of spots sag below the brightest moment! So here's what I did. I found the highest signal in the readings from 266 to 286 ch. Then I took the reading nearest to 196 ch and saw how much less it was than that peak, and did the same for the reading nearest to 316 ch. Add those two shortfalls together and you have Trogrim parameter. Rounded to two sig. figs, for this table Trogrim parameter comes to 0.35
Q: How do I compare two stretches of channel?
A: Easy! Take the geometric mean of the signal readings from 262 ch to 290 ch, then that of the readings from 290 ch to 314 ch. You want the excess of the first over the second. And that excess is 0.10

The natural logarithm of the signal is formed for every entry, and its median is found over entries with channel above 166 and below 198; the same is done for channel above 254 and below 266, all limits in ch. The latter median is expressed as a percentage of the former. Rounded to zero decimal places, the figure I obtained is 100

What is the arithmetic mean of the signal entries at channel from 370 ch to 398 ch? 1.166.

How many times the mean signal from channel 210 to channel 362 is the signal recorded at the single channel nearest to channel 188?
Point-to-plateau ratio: 1.10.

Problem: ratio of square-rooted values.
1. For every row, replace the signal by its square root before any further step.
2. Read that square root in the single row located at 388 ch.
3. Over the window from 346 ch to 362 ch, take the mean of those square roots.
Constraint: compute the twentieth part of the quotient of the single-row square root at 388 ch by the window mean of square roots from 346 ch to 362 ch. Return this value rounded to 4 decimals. 0.0539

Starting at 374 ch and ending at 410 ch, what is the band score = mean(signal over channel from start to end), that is 1.21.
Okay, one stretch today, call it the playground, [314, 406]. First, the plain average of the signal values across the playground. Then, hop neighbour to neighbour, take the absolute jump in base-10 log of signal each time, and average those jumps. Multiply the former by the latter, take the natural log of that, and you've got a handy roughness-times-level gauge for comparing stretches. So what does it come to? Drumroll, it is -3.1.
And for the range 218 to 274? -4.0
